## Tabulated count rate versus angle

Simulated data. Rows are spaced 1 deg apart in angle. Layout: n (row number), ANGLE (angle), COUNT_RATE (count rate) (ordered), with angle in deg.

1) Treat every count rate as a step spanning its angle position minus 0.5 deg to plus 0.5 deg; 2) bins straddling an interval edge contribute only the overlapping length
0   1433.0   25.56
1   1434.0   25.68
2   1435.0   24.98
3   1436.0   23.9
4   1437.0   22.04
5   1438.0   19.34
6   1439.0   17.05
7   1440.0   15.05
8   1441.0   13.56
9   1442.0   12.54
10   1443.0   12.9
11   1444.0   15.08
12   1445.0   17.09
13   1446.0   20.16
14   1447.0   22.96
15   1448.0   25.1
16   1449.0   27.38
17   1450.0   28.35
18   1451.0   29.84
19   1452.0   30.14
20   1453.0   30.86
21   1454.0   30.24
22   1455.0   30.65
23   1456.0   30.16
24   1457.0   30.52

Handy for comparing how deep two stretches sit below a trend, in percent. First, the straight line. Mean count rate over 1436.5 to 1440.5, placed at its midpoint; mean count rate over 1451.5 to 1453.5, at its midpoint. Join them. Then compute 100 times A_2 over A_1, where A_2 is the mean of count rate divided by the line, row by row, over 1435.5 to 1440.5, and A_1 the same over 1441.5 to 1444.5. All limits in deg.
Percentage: 182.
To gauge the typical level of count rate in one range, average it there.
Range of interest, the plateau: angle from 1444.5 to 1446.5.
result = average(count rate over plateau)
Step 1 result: 19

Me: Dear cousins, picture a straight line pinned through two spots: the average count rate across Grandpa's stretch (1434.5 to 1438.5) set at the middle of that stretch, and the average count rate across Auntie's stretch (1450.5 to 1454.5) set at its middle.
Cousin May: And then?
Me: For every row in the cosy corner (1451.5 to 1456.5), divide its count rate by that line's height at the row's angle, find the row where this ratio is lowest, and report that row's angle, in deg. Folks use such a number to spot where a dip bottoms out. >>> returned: 1456.0 deg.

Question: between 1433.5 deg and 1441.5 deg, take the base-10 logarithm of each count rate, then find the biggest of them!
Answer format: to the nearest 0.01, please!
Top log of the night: 1.41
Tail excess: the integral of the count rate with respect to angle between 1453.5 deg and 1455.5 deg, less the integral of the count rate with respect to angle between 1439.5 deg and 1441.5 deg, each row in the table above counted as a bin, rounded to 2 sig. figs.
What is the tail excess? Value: 32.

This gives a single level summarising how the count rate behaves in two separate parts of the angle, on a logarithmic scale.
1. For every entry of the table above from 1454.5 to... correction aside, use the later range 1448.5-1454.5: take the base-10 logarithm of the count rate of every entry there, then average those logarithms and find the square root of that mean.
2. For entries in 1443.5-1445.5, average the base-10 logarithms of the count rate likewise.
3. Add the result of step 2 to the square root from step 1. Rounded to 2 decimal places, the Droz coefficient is 2.42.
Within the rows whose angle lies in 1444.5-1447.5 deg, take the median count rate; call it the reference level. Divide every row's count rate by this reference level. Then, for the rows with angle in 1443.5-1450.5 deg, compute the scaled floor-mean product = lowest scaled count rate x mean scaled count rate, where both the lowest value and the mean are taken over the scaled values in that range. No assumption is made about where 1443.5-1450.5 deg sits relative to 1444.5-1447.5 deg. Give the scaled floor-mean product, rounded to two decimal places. 0.83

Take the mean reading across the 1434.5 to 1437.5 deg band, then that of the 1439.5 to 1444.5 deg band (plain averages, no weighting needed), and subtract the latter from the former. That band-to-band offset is 10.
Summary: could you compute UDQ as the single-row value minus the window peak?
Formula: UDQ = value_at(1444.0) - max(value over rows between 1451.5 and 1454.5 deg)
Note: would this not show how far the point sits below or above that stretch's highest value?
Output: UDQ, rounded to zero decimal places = -16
